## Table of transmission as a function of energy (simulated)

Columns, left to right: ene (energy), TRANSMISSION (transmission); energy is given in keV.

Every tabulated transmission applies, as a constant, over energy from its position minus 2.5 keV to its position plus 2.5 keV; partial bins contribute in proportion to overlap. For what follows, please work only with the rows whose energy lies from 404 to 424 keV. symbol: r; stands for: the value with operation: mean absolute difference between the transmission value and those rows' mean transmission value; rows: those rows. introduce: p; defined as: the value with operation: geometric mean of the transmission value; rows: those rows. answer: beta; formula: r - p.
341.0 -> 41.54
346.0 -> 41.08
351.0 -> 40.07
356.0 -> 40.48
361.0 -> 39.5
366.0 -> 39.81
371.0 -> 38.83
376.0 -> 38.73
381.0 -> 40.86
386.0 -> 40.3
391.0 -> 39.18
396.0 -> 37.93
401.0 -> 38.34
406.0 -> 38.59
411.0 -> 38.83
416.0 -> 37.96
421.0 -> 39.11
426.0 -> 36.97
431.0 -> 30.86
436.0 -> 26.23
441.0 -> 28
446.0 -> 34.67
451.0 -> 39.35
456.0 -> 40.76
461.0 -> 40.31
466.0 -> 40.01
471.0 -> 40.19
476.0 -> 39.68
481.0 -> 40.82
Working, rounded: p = 38.6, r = 0.3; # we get -38.3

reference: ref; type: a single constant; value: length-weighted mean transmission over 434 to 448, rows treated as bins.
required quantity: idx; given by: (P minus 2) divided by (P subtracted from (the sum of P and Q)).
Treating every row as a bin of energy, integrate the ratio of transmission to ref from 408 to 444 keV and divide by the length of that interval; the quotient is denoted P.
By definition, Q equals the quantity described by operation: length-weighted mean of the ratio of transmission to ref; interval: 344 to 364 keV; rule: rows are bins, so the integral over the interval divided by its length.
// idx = -0.62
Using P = 1.15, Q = 1.36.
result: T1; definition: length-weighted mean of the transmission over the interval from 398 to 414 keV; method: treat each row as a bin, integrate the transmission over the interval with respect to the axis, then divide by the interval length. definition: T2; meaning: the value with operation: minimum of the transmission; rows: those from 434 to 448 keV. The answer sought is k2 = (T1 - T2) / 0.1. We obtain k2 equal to 123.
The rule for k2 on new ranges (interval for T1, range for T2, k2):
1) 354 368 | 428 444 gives 137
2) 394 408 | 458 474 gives -17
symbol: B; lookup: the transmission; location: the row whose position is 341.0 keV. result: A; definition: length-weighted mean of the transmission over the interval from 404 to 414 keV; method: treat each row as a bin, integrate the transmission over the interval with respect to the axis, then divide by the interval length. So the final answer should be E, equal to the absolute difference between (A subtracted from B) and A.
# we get 35.8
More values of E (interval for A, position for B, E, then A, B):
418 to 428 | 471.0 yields 36.0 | 38.1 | 40.19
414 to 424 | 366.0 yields 37.2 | 38.5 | 39.81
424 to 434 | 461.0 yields 26.4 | 33.4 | 40.31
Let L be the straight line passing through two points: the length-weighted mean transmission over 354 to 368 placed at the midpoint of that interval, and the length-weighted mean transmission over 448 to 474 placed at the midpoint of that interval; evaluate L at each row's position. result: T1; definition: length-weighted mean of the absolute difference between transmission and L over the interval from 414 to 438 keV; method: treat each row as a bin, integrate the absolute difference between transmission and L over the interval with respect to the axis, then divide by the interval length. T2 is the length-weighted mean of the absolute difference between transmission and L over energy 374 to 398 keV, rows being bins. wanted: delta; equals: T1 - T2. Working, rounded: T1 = 5.7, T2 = 1.0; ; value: 4.6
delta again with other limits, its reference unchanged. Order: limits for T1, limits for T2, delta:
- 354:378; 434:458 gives -5.8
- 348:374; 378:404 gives -0.6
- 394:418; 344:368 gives 1.1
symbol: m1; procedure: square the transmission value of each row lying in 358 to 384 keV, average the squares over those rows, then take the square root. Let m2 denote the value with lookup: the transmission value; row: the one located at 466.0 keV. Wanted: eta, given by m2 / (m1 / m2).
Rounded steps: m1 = 39.6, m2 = 40.01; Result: 40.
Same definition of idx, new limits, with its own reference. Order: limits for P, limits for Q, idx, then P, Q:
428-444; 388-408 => -0.79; 0.97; 1.30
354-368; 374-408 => -0.49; 1.35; 1.32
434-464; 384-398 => -0.61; 1.19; 1.32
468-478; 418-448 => -0.59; 1.35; 1.11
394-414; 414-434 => -0.58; 1.30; 1.21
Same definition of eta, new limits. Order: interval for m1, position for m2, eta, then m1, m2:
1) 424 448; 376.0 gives 47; 31.6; 38.73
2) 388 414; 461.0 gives 42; 38.6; 40.31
